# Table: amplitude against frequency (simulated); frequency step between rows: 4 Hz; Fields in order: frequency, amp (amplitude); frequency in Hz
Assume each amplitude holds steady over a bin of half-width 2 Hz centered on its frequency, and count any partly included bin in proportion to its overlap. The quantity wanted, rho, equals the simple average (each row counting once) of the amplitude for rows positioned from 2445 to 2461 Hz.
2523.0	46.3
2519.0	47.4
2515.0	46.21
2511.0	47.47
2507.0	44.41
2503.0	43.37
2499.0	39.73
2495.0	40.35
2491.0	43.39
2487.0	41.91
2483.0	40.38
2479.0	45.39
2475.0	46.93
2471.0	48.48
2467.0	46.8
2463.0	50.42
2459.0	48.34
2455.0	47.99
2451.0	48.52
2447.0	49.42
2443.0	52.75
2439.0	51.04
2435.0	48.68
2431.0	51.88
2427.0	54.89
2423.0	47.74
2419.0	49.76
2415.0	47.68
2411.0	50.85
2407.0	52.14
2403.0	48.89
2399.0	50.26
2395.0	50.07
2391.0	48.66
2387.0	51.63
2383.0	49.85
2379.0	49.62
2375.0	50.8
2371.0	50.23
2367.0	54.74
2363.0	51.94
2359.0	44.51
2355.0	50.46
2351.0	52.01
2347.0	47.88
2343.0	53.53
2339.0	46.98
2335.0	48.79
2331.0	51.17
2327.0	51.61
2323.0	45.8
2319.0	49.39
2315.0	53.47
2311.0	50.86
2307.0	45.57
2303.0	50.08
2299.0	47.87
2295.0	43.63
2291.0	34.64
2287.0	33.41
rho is 48.6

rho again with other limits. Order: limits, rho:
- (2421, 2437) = 50.8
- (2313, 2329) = 50.1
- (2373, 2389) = 50.5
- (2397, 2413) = 50.5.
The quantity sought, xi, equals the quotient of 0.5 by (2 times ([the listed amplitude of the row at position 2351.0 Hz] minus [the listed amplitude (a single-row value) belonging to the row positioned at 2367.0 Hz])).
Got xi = -0.09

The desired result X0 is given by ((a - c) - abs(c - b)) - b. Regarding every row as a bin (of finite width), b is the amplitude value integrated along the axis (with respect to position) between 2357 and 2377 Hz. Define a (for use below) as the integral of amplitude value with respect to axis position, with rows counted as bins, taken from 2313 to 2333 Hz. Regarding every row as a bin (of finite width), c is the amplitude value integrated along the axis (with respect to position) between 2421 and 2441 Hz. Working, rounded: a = 1006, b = 1009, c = 1017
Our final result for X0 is -1028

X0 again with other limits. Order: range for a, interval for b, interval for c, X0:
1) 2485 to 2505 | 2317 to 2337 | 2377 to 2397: -1164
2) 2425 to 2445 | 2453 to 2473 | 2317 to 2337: -937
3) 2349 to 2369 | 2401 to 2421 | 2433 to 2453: -989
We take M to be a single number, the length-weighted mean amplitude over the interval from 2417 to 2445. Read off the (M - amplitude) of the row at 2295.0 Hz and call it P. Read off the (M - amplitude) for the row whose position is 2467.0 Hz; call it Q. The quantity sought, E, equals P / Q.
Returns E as 1.8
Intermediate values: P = 7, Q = 4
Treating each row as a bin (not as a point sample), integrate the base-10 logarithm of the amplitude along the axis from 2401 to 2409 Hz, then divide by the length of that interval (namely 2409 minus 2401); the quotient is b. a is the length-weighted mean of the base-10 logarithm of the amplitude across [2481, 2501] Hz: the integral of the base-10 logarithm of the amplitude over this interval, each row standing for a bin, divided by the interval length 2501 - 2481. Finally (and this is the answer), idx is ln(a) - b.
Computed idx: -1.22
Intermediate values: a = 1.61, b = 1.70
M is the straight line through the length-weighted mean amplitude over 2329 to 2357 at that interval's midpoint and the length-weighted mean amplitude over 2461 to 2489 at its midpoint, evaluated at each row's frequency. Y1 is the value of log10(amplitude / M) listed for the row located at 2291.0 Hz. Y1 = -0.175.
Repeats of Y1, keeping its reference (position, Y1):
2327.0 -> 0.008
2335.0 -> -0.014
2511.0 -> 0.027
